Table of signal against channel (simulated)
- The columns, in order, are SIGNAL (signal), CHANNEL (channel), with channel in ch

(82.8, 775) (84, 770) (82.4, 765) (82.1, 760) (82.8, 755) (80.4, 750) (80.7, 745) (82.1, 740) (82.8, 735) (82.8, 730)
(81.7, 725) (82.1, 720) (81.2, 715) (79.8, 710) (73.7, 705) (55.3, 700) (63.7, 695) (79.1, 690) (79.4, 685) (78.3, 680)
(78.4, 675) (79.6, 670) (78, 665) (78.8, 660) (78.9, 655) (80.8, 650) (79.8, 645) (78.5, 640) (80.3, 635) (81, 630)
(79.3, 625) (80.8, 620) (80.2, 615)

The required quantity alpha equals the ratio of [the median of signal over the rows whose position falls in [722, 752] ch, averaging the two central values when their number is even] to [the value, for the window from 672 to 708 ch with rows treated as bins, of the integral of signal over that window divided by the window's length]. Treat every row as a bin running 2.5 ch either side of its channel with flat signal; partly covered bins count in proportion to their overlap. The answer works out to 1.13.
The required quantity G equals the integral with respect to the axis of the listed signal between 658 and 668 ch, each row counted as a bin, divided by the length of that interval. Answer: 78.4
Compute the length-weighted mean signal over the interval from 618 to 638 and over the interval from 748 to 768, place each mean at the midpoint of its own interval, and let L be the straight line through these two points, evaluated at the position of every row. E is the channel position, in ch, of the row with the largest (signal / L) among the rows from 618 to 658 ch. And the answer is 630 ch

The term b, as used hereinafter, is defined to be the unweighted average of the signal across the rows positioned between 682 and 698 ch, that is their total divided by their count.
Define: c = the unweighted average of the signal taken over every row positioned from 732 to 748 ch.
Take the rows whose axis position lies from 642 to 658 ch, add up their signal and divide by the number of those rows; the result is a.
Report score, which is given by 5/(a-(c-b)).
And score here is 0.069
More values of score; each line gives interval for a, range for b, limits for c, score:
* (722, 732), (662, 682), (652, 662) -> 0.061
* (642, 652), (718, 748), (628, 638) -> 0.061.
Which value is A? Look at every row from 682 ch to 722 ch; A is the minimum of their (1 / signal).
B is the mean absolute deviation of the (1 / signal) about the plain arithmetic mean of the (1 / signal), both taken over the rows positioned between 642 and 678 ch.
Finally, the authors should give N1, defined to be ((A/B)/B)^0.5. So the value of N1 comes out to 920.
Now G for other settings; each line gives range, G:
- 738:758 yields 81.5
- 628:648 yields 79.9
